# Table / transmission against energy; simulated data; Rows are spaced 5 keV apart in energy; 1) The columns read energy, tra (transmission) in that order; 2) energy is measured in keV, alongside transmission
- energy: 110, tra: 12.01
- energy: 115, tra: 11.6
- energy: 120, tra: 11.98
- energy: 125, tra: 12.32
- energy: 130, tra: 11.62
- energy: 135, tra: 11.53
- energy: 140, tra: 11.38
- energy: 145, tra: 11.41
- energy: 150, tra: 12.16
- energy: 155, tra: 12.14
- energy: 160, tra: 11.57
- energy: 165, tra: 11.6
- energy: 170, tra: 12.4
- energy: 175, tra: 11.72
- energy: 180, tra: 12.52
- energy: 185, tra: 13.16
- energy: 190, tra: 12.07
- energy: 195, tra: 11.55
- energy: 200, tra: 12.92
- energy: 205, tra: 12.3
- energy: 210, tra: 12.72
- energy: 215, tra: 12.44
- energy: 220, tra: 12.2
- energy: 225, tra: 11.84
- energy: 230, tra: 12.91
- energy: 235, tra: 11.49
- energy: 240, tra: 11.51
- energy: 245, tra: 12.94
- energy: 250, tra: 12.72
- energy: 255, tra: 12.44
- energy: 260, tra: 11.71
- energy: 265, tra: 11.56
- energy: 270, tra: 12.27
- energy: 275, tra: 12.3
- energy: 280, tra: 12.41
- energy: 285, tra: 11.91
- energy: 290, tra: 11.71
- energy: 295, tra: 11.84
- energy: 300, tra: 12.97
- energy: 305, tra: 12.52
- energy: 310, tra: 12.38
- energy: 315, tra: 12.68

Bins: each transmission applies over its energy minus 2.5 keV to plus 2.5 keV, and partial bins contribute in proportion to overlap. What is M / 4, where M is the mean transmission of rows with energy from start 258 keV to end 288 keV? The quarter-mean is 3.01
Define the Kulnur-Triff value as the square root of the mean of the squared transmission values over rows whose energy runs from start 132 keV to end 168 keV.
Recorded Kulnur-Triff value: 11.69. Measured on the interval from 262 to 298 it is 12.00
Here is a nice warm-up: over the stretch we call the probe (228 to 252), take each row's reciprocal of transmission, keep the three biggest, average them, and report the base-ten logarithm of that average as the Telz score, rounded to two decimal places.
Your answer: -1.07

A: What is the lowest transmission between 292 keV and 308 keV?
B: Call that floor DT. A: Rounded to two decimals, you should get 11.84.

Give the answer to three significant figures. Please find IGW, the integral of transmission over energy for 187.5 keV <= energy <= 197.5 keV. 118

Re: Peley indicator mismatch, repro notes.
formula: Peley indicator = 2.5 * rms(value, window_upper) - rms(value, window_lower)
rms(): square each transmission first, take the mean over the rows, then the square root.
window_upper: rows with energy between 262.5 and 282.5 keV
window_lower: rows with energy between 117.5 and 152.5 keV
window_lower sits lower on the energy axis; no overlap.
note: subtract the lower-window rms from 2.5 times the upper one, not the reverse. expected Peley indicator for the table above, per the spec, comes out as 18.6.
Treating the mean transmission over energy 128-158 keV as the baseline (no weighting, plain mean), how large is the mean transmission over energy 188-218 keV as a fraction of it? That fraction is 1.05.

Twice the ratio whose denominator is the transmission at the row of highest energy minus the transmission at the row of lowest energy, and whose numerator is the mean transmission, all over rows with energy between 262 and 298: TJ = 86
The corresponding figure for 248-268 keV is -21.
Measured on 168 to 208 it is -247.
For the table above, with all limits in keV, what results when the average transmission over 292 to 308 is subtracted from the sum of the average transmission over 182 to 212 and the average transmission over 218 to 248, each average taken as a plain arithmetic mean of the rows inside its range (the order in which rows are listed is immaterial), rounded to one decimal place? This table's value 12.2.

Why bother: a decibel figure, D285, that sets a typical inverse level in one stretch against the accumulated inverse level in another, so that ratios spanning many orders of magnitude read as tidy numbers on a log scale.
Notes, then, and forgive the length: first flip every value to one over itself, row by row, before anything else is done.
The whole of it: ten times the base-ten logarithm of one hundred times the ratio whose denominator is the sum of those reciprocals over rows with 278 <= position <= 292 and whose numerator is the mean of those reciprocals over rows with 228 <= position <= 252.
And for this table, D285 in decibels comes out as 15.1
